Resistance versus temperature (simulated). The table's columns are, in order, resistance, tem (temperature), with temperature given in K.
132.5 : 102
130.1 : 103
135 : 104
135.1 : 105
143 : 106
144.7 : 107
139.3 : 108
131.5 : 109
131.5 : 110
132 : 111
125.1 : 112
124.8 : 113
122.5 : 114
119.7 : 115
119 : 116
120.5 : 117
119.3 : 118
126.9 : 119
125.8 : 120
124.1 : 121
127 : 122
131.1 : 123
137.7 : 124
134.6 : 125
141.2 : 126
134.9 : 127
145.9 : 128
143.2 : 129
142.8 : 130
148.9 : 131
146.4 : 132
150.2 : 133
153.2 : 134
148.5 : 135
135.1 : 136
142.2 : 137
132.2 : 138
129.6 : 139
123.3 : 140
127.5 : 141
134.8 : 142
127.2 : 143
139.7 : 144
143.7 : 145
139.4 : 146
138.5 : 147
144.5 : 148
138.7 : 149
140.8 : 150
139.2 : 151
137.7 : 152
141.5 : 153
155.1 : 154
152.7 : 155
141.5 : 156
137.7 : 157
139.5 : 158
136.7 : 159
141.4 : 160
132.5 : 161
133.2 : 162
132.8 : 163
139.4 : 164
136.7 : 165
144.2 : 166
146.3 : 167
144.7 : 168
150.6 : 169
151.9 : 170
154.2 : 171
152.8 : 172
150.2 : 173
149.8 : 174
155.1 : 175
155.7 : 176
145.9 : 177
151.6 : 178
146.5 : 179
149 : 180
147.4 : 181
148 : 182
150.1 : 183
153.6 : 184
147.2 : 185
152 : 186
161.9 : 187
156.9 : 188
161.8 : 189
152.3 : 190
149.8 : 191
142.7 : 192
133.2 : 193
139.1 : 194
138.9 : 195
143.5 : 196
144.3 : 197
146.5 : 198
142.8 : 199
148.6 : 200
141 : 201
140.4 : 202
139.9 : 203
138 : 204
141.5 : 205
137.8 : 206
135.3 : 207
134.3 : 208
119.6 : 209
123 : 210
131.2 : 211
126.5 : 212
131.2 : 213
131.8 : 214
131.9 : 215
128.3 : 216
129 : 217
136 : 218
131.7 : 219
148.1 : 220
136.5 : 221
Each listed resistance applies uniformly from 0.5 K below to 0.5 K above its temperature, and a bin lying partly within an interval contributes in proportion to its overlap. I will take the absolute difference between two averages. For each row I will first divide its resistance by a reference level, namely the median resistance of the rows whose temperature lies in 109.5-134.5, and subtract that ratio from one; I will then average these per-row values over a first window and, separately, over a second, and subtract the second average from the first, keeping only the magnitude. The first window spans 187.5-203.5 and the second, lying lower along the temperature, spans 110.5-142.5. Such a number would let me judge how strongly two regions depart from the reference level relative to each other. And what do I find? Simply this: 0.09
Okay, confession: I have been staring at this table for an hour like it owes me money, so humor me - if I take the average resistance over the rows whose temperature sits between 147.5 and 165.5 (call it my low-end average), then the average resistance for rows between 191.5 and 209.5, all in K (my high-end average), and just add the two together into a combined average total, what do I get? 279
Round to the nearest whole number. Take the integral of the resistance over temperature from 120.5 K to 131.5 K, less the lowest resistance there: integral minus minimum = 1387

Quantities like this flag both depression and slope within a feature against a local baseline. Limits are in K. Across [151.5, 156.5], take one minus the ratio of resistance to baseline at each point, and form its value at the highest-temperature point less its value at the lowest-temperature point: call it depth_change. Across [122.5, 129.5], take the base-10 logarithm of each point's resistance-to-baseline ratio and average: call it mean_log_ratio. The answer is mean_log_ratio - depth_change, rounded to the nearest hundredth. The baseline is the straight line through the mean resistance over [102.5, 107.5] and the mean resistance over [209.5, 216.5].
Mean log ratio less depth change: 0.04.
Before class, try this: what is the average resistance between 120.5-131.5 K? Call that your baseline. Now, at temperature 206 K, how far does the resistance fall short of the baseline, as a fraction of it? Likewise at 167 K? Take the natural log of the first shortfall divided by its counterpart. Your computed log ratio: -3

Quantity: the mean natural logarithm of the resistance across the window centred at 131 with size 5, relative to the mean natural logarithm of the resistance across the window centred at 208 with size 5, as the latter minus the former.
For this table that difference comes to -0.12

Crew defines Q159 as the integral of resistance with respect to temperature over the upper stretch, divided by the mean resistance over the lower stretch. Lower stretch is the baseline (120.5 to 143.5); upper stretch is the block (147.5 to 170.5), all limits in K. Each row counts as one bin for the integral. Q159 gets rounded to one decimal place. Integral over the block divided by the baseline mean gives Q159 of 23.7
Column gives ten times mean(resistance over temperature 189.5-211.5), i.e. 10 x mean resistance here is 1393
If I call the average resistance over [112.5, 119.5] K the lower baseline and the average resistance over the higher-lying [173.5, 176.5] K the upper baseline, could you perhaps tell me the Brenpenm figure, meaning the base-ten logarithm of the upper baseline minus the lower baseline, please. 1.5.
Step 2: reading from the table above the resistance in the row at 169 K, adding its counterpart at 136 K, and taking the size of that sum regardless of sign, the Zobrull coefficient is 286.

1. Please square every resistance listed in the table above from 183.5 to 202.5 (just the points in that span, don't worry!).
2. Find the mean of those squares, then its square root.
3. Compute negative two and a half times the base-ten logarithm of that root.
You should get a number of -5.42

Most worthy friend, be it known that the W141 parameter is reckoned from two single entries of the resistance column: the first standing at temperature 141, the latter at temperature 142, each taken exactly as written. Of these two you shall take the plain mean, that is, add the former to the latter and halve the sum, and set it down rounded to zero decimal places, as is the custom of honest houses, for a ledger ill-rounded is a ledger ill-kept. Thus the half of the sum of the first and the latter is 131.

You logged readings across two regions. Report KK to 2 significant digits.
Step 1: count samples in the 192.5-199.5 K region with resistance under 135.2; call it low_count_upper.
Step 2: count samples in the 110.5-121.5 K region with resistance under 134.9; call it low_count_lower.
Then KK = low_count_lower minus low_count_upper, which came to 10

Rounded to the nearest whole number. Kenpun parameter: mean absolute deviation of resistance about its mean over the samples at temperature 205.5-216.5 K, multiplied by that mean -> 542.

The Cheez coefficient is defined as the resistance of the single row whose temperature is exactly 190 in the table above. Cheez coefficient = 152.3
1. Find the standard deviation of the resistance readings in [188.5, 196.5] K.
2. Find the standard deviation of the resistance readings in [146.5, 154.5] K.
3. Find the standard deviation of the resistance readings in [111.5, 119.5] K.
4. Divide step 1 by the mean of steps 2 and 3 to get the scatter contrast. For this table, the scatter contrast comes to 2.07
